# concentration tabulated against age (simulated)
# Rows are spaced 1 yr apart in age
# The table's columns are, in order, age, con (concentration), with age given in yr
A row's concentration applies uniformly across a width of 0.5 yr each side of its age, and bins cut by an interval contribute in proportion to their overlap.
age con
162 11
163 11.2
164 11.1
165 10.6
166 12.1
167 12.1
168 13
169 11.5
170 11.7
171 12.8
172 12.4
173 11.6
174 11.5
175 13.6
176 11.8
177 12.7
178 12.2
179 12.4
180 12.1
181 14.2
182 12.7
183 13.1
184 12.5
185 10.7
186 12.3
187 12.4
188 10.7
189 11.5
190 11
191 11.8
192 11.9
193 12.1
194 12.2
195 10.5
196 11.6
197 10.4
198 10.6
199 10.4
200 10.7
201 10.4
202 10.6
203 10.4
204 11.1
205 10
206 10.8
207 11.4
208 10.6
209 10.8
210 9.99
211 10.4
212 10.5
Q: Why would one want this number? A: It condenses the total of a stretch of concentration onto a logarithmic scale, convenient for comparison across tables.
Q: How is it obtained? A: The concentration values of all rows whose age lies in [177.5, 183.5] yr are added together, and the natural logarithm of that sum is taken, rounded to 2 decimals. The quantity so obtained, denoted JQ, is 4.34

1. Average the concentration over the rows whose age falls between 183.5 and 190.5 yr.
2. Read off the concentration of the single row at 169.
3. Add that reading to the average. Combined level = 23.1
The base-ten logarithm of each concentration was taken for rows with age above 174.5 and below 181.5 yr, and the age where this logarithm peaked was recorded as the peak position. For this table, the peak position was 181 yr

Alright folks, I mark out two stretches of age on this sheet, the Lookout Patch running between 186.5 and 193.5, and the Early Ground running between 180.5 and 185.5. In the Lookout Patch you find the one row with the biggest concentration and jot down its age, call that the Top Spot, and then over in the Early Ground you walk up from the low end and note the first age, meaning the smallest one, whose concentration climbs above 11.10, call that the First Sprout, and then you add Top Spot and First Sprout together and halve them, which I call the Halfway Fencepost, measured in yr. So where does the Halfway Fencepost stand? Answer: 184.0 yr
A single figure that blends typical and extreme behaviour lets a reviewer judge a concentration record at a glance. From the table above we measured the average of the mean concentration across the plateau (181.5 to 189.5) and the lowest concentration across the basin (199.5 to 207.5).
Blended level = 11.0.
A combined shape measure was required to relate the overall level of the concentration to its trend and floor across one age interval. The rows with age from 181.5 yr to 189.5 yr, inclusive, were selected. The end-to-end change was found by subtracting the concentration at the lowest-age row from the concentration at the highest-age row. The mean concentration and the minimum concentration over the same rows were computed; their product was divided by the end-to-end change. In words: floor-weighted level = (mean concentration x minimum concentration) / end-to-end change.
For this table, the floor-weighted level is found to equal -107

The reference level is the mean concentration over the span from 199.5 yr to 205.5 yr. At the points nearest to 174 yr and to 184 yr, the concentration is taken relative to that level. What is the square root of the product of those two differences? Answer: 1.38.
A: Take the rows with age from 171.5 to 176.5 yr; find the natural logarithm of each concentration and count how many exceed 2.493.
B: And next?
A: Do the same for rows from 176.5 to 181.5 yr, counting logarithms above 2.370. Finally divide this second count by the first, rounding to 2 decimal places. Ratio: 2.50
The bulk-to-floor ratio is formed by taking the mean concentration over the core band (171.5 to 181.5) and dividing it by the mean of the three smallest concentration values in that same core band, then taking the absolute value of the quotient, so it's 1.07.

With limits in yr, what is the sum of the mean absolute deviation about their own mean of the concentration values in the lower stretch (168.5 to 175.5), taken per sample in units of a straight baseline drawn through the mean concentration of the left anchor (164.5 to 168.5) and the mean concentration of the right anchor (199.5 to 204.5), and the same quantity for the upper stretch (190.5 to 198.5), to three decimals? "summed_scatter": 0.114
